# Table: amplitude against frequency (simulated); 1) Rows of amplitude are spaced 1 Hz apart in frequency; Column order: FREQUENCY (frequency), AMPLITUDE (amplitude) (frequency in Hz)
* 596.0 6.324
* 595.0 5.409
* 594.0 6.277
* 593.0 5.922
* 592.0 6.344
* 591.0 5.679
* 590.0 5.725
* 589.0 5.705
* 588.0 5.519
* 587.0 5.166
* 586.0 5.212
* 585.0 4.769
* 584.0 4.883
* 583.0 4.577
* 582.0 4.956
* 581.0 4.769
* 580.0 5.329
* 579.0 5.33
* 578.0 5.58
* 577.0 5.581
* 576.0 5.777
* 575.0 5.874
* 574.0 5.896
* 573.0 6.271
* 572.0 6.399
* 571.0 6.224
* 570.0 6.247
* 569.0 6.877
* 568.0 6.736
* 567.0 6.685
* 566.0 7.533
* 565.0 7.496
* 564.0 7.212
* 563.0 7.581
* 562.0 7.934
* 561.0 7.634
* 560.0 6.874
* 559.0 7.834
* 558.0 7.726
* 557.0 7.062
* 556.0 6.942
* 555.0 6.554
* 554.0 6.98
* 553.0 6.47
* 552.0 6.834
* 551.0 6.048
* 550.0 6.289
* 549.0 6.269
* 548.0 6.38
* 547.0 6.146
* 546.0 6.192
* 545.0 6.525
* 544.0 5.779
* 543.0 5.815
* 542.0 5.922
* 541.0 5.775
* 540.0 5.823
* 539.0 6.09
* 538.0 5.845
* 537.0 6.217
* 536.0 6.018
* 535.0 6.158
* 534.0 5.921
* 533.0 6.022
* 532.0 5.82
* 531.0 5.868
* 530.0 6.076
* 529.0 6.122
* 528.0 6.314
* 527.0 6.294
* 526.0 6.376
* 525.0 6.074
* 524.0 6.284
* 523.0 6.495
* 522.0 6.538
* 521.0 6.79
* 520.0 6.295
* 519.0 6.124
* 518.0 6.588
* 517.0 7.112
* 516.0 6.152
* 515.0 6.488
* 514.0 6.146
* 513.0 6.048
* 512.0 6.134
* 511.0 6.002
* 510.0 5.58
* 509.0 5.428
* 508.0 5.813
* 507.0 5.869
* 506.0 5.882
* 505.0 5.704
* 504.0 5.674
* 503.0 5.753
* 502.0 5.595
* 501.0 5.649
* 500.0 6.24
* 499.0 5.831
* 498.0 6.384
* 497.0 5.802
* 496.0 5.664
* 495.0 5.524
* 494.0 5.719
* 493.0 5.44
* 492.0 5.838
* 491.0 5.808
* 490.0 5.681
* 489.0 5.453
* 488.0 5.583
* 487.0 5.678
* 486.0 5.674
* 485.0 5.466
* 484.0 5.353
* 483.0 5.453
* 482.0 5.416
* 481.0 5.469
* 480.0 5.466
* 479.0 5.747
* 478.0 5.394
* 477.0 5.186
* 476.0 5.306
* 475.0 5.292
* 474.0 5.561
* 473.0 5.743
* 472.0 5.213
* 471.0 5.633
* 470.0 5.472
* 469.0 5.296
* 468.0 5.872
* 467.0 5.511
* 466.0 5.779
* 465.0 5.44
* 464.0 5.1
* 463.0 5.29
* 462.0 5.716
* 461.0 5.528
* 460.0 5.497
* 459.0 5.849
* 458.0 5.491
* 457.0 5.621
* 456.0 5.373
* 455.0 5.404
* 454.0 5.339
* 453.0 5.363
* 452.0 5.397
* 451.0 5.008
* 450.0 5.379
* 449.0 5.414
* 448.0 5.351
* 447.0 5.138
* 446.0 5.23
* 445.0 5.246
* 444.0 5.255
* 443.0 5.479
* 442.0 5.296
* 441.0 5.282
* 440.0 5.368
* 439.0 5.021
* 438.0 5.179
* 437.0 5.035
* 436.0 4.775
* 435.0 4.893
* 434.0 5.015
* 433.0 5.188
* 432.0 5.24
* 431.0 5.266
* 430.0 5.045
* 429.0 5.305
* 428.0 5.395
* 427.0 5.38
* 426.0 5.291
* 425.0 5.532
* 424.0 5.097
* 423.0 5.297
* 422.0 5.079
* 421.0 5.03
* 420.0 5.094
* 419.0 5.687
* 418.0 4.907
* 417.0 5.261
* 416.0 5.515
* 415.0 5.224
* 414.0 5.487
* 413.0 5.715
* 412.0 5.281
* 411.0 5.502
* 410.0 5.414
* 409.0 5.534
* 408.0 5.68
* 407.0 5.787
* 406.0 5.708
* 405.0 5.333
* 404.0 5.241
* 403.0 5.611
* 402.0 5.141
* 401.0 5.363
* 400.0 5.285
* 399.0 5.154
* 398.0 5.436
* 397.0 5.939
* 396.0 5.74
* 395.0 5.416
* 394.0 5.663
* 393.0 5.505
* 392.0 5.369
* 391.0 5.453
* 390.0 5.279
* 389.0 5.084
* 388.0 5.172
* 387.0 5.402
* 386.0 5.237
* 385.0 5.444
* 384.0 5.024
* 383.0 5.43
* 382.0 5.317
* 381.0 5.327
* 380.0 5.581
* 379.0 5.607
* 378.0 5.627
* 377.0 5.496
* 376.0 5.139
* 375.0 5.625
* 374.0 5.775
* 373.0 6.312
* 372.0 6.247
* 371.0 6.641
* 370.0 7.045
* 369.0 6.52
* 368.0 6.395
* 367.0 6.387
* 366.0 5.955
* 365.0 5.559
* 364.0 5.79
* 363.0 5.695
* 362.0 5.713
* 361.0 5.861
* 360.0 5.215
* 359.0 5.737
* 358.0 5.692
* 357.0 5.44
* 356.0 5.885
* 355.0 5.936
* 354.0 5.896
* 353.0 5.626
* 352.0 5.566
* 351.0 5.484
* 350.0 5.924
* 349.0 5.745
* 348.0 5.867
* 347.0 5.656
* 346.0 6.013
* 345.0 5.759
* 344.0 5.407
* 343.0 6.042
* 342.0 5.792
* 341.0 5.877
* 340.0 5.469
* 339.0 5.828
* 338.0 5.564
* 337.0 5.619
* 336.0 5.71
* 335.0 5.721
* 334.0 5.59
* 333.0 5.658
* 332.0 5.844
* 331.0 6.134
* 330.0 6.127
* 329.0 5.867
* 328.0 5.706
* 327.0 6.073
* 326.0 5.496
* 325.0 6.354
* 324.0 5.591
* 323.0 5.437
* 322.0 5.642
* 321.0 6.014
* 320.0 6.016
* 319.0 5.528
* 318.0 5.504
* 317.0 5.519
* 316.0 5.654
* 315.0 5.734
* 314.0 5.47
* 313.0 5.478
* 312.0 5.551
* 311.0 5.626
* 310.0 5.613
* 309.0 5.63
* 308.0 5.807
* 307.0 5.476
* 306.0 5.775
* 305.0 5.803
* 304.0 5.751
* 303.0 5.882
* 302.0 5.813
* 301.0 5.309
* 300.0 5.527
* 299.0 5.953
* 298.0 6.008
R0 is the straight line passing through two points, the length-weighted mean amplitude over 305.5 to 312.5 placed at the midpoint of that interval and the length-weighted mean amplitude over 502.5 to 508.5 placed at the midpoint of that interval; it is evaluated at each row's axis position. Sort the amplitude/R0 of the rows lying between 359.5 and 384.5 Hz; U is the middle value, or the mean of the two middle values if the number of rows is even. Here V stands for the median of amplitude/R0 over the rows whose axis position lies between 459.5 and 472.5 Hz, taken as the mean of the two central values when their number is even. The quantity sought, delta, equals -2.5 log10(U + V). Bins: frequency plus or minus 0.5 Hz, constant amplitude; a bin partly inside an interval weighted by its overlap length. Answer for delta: -0.73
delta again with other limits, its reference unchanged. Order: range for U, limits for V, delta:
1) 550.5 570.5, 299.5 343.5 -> -0.86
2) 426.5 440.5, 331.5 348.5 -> -0.71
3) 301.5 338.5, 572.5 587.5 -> -0.71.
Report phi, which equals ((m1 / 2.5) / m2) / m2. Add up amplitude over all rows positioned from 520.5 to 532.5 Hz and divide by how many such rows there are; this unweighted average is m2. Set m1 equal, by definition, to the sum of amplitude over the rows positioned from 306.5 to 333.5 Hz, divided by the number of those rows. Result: 0.059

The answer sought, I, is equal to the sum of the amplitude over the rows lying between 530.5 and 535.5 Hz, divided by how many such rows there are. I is 5.96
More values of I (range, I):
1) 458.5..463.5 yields 5.58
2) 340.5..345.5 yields 5.78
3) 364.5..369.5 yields 6.16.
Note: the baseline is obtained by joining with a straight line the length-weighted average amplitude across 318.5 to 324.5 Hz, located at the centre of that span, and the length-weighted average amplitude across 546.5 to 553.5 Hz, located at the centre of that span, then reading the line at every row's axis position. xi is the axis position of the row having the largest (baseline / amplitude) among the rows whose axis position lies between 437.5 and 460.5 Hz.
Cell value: 451.0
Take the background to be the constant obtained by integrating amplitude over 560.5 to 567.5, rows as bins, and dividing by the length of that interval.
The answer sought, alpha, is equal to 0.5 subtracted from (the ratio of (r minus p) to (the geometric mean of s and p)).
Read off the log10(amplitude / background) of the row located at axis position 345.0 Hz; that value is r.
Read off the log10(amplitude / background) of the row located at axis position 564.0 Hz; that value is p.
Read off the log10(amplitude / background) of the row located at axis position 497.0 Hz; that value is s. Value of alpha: -3.06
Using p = -0.013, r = -0.111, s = -0.11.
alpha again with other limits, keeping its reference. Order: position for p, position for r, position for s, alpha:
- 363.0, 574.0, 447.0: -0.39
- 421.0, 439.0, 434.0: -0.50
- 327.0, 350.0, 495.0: -0.60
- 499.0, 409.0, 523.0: -0.79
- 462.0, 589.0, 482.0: -0.51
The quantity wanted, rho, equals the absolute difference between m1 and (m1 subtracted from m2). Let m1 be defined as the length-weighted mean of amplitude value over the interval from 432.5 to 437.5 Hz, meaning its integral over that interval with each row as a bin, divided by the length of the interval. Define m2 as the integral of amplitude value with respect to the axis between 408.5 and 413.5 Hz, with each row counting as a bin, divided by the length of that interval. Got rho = 4.5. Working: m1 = 5.0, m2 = 5.5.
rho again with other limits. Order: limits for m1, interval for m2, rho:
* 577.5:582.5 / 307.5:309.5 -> 4.7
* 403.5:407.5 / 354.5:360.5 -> 5.4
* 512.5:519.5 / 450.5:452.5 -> 7.6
